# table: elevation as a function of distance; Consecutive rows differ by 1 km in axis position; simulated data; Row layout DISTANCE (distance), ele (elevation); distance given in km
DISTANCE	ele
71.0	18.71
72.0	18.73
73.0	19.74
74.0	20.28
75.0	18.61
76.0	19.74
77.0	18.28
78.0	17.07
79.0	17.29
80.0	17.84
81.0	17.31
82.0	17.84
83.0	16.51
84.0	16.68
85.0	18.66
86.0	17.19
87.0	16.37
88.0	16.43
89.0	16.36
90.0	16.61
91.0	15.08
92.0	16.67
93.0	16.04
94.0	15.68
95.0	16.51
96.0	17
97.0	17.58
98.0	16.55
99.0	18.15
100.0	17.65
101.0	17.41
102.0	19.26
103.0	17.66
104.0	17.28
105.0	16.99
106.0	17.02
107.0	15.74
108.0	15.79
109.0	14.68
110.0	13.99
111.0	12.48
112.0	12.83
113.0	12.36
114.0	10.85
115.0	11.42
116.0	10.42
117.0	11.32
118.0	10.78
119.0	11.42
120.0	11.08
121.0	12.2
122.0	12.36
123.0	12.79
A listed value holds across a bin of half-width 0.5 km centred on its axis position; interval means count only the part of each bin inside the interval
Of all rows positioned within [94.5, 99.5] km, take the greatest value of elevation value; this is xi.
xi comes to 18.15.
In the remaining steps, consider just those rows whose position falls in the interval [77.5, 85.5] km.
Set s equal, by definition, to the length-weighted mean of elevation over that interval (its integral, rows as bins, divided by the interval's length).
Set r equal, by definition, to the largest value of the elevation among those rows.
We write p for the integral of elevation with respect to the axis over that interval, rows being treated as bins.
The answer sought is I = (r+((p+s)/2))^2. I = 9401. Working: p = 139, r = 18.66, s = 17.4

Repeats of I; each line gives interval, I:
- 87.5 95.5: 8001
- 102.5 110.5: 8155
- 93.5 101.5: 9015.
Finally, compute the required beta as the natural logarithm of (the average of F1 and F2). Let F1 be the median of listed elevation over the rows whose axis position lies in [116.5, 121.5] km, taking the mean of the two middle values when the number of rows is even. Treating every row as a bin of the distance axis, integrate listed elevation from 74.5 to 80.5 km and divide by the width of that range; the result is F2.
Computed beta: 2.69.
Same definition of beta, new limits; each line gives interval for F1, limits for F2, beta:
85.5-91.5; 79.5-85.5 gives 2.83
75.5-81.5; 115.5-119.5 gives 2.66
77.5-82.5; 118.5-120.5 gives 2.66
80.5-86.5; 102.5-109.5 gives 2.82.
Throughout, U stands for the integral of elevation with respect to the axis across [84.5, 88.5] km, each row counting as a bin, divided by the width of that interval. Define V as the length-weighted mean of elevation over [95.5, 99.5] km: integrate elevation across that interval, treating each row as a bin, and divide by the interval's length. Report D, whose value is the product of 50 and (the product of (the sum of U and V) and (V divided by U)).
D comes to 1740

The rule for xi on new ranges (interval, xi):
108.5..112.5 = 14.68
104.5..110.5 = 17.02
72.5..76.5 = 20.28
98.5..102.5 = 19.26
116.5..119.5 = 11.42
